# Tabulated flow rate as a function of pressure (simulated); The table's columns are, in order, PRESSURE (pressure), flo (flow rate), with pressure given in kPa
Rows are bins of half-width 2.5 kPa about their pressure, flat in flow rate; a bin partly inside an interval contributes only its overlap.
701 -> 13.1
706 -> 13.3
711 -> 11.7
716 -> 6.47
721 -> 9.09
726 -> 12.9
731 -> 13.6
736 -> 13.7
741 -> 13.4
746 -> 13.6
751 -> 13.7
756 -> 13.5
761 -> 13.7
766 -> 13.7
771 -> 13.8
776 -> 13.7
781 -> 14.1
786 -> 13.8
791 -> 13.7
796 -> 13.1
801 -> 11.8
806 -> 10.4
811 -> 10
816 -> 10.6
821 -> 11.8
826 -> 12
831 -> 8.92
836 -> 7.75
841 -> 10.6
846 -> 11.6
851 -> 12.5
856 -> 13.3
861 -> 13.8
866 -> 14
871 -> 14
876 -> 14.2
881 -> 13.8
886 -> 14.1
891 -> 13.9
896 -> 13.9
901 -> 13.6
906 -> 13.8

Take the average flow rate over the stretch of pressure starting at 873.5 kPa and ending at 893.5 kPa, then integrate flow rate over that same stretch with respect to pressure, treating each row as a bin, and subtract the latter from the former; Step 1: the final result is -266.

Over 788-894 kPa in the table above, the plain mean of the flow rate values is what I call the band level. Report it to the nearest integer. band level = 12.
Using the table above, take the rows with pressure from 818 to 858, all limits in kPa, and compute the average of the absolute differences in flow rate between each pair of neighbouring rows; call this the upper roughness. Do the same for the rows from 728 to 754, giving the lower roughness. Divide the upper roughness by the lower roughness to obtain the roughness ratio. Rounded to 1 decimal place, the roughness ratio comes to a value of 8.2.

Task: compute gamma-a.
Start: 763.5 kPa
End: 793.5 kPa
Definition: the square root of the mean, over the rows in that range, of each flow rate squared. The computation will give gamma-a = 13.8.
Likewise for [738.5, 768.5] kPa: 13.6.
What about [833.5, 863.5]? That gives 11.8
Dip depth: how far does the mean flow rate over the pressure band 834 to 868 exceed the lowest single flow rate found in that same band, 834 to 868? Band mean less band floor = 4.2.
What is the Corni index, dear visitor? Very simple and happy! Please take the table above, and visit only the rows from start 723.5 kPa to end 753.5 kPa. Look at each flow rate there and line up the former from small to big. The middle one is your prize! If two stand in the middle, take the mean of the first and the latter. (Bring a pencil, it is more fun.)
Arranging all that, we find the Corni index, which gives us 13.6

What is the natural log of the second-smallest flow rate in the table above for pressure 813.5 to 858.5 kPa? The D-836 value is 2.19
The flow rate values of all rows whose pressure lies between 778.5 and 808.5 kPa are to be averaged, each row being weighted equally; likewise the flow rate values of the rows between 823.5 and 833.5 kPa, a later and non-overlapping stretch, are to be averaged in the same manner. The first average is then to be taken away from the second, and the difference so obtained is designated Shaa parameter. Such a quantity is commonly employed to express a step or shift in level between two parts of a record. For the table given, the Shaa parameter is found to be -2.4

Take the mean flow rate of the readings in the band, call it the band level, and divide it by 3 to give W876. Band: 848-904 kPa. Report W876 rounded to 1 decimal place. 4.6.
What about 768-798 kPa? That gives 4.6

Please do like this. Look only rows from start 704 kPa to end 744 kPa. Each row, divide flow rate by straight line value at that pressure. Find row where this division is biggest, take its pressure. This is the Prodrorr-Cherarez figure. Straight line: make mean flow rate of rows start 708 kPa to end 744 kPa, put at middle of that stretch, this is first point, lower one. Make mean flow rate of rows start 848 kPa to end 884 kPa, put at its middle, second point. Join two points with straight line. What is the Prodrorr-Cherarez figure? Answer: 706 kPa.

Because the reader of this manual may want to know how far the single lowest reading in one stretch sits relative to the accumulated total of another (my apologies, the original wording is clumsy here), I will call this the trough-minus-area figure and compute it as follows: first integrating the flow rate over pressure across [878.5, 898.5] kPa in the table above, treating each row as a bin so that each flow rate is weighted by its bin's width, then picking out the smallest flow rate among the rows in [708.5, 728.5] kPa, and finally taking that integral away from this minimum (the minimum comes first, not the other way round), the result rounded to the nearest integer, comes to -272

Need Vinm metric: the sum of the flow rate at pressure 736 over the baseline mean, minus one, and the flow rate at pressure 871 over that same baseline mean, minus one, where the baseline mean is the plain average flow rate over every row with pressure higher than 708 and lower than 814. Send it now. 0.21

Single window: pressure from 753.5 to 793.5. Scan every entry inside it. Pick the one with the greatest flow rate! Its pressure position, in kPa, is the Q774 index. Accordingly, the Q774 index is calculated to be 781 kPa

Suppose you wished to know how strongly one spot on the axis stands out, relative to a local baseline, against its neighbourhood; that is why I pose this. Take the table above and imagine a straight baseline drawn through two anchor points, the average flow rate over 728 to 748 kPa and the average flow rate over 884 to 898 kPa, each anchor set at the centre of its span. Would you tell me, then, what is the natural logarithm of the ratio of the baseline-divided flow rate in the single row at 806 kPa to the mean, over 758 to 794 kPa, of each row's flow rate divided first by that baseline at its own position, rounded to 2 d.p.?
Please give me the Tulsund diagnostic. -0.29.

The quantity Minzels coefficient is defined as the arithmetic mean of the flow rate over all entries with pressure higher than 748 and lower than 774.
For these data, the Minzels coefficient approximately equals 13.7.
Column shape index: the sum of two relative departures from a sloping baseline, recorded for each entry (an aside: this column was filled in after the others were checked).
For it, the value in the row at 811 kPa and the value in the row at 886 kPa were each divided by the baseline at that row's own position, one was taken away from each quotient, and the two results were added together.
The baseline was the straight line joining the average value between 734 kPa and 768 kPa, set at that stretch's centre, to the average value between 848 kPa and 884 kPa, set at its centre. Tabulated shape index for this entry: -0.23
